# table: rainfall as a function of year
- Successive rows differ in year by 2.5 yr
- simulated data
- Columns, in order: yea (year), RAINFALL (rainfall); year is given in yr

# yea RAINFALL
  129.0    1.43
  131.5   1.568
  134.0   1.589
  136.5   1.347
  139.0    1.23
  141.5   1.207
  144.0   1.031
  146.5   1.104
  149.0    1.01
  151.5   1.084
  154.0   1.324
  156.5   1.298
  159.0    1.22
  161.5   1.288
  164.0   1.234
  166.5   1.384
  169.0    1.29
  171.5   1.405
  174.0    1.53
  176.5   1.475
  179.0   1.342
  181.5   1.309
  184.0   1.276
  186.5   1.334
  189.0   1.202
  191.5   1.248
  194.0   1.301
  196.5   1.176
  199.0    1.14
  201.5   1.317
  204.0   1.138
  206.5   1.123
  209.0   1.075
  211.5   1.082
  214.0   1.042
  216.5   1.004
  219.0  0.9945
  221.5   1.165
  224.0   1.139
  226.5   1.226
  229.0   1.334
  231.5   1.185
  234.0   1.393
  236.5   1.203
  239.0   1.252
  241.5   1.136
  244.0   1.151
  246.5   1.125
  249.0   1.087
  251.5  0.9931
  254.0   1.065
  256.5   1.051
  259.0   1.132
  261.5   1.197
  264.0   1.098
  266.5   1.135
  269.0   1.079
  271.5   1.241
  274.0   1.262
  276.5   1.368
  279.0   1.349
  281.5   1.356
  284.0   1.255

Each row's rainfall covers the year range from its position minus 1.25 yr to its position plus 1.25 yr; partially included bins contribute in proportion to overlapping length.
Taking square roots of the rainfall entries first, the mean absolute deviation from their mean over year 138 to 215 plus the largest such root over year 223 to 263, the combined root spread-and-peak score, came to 1.23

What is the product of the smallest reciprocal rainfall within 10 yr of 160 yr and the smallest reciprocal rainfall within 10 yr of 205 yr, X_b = 0.549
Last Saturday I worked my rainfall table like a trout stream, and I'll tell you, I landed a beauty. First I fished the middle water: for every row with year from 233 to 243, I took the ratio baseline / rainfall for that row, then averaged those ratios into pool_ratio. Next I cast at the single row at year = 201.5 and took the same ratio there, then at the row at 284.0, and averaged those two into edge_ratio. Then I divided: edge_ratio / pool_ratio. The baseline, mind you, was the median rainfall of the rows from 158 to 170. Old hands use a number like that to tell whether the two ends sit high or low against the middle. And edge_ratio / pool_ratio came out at 0.96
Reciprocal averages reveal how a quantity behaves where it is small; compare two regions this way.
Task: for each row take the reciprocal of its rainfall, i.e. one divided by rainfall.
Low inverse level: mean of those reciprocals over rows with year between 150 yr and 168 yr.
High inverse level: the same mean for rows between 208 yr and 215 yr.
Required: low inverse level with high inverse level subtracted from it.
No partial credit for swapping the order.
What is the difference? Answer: -0.14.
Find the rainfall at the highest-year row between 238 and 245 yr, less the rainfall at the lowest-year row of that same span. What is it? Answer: -0.10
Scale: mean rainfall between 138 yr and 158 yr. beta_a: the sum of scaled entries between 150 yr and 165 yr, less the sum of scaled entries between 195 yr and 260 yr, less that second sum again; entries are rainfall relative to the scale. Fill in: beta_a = -45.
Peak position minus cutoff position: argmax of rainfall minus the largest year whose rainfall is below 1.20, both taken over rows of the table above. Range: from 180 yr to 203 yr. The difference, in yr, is -12.5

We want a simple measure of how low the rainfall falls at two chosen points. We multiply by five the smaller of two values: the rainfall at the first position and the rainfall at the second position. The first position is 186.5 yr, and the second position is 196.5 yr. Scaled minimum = 5.88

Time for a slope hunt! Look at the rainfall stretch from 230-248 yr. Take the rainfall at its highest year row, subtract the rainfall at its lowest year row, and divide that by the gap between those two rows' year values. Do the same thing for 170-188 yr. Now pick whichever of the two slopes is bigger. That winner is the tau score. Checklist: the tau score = -0.004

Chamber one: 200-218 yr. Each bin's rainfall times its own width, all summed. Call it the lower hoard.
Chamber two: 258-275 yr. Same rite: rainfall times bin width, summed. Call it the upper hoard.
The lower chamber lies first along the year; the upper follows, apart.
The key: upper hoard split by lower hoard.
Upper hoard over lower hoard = 1.0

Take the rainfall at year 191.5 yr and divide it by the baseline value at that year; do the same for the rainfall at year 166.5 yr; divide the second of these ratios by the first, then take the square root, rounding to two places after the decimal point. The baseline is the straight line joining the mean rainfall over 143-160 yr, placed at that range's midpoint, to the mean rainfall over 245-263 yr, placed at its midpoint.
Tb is 1.05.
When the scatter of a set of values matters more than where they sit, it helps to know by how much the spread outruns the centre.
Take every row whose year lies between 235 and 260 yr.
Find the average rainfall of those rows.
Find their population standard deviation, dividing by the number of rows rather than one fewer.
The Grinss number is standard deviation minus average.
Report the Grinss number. -1.05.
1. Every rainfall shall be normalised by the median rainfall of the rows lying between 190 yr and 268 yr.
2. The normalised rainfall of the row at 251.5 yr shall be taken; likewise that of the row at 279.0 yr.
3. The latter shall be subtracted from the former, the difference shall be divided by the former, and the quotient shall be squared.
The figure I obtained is 0.13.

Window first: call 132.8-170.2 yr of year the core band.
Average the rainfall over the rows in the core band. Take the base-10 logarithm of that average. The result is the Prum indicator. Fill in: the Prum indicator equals 0.09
